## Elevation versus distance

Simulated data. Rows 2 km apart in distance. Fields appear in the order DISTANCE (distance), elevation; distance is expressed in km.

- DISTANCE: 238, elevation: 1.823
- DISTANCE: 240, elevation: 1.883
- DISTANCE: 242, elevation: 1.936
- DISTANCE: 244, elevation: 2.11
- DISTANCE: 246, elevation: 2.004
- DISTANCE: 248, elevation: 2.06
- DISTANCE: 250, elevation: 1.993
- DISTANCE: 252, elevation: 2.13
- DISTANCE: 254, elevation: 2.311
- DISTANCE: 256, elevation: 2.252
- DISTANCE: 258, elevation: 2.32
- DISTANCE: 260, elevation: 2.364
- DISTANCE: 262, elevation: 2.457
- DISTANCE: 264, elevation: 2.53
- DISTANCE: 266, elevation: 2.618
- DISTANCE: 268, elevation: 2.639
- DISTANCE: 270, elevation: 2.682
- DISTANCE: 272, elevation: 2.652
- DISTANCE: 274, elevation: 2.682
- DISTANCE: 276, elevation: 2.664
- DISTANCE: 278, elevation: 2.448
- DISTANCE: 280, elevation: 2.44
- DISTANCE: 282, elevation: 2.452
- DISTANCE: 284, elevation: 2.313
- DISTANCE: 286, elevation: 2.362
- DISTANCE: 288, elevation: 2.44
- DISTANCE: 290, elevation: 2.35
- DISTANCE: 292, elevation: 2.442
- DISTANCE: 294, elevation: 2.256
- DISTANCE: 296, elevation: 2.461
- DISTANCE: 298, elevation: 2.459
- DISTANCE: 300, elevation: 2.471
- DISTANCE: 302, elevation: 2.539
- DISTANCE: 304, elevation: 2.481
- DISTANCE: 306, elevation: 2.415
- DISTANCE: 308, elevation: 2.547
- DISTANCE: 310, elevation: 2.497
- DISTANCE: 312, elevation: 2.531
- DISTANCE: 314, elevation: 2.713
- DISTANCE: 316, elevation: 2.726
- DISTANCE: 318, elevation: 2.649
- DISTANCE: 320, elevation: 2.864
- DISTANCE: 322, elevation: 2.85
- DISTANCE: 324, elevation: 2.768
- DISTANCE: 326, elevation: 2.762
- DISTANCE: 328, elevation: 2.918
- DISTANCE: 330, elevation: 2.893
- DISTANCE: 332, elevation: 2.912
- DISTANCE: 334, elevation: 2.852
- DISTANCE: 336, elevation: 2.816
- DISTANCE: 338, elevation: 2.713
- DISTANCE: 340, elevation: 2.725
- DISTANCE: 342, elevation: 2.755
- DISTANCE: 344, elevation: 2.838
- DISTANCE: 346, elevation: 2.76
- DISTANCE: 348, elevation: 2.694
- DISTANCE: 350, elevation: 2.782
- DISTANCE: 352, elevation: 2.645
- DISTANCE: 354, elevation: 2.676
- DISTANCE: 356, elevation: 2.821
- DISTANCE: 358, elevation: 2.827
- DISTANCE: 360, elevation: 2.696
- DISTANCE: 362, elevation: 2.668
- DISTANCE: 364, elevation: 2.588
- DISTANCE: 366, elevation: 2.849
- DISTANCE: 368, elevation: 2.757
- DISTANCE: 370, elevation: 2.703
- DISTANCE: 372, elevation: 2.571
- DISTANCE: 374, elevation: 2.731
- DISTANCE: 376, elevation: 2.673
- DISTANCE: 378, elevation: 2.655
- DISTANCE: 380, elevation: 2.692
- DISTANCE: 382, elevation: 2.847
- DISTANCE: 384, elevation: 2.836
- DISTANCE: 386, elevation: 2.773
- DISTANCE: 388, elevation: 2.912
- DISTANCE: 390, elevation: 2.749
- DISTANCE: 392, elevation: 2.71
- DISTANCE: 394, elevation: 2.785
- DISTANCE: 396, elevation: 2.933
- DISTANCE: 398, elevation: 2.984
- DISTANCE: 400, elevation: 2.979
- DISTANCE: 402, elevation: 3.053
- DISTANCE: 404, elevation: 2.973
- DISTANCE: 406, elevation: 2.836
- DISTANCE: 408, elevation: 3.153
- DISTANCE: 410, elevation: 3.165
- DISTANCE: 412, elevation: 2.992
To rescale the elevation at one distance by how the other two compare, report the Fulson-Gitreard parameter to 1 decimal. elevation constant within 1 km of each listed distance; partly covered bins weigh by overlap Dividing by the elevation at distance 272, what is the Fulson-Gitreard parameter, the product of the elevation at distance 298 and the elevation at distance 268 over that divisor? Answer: 2.4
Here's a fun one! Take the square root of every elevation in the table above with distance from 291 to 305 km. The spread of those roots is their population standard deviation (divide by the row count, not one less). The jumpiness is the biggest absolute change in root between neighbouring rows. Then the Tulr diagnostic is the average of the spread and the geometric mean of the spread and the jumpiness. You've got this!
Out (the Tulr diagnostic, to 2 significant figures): 0.034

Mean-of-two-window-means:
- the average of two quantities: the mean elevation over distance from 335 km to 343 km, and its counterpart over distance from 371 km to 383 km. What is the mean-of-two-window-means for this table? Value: 2.72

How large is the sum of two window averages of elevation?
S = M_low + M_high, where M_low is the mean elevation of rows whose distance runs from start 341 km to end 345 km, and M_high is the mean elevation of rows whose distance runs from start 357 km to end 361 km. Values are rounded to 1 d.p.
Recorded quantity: 5.6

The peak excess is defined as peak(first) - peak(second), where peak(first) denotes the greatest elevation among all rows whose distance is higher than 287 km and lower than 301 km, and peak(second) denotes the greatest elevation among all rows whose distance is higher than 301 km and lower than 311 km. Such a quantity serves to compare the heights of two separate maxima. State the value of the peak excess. -0.08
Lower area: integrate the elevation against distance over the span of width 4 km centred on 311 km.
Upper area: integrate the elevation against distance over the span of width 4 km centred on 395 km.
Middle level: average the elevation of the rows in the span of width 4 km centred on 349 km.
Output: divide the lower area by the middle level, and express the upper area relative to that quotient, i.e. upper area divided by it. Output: 3.1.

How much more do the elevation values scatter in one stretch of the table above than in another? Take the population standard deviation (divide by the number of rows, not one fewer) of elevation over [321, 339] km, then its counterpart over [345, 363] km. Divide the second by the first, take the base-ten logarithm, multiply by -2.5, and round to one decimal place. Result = 0.1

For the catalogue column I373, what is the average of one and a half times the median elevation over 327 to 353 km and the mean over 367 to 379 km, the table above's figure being 3.43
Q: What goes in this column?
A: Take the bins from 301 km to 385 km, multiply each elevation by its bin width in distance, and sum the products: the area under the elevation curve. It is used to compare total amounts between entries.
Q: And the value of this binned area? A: 228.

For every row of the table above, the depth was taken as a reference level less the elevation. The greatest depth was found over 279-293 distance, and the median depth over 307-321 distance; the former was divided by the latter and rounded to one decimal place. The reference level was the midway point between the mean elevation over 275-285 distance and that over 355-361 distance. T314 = -11.6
